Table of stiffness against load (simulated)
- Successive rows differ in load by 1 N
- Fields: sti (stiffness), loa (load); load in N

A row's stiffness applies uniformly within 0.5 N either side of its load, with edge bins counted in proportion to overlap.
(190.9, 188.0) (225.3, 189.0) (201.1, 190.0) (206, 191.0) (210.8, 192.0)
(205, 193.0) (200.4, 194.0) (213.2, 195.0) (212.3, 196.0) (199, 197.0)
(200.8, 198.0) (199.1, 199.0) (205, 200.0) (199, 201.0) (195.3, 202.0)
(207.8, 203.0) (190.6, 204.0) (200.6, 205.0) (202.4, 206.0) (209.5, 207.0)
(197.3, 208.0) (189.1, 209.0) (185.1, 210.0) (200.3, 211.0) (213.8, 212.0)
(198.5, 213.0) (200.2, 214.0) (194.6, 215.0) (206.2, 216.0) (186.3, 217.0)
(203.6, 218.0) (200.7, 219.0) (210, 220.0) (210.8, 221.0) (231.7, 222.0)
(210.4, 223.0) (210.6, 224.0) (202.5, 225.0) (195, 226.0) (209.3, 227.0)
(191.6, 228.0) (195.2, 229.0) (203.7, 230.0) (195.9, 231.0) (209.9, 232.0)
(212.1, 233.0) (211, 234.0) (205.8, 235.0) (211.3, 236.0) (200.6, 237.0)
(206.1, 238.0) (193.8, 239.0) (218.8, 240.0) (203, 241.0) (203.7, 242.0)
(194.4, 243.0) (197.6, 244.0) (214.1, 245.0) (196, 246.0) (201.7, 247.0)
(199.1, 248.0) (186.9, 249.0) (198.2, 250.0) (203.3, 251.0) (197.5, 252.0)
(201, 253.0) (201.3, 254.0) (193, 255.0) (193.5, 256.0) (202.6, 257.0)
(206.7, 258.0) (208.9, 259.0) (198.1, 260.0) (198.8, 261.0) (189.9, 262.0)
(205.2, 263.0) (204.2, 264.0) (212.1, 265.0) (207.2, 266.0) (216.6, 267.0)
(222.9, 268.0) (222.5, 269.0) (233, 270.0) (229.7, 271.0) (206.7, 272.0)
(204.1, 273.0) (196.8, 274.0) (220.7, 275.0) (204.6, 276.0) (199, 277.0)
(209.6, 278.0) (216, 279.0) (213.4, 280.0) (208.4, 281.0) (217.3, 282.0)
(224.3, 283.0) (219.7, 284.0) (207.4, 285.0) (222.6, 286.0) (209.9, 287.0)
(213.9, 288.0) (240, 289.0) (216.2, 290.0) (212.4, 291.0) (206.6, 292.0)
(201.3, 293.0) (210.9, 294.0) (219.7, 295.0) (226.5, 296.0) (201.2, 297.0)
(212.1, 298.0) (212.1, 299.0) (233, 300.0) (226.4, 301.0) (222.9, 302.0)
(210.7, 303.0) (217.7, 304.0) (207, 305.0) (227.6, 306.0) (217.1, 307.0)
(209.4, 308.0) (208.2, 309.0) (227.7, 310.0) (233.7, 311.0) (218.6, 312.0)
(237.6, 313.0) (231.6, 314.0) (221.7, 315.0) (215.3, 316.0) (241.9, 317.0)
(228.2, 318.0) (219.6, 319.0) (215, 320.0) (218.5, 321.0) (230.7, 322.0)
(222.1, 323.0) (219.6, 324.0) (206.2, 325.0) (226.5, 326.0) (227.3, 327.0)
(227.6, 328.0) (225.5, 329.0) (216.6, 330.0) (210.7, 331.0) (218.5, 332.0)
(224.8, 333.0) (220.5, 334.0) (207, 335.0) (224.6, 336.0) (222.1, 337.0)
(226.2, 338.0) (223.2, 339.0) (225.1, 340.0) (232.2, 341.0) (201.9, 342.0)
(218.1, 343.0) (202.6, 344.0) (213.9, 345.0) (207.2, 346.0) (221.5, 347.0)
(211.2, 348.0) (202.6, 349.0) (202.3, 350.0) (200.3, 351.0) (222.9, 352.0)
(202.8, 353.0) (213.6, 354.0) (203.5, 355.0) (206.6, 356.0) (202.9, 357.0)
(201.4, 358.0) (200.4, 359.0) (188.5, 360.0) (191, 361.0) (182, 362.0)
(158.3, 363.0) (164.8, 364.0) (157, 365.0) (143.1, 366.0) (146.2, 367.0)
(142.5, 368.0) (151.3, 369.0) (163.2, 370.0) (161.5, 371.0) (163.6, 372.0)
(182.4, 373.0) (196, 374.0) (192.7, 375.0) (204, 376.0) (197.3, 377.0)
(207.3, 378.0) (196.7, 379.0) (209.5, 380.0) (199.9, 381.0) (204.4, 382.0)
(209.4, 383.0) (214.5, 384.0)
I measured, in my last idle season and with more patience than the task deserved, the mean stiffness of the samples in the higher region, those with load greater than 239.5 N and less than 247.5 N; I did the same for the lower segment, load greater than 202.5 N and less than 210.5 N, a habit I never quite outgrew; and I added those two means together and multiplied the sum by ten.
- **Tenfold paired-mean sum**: 4015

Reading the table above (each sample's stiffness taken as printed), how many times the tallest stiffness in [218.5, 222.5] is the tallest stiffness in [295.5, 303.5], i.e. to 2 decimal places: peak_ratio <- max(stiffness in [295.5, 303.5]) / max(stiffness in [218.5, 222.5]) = 1.01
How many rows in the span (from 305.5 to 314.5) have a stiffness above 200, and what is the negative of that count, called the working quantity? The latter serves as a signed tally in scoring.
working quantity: -9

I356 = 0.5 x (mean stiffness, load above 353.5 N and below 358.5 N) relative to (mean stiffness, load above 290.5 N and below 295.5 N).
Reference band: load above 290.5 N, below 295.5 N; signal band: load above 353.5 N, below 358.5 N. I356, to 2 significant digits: 0.49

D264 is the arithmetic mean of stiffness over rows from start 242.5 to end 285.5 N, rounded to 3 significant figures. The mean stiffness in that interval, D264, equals 207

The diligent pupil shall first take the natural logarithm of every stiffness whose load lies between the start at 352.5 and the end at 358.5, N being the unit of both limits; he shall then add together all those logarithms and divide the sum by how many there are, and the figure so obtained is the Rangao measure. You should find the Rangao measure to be 5.32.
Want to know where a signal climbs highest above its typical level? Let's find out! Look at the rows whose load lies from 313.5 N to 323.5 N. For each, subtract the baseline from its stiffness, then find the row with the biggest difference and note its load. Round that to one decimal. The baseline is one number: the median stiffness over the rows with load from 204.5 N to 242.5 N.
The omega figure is 317.0 N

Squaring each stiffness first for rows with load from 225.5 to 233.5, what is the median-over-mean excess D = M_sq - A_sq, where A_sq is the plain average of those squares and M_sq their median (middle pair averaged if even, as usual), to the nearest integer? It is -760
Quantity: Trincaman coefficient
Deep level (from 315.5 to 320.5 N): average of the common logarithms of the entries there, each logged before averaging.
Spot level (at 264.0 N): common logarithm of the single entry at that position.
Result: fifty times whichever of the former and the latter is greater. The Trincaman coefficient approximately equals 117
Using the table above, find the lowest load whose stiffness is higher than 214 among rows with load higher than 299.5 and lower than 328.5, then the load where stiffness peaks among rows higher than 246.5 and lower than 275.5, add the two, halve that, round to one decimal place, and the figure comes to 285.0 N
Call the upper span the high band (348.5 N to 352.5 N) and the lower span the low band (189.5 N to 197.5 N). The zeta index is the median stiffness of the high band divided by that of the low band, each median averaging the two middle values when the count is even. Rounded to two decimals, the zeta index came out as 0.99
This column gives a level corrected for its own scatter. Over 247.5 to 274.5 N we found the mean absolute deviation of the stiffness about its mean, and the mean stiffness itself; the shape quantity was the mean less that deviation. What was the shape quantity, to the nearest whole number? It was 197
